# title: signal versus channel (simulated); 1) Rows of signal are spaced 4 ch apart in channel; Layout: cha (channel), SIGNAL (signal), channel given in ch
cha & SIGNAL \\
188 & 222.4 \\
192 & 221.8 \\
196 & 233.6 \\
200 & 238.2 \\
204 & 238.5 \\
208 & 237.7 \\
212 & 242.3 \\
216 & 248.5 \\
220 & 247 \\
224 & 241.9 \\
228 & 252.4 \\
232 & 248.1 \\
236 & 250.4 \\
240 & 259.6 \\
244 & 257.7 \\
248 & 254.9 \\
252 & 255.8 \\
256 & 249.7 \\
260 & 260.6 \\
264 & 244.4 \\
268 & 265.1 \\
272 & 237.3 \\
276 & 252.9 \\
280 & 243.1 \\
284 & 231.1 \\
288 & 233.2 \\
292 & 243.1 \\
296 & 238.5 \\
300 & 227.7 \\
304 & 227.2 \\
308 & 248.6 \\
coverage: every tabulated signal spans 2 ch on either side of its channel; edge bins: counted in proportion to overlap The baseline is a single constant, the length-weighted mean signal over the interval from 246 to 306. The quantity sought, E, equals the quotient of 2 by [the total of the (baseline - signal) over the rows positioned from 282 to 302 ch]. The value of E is 0.04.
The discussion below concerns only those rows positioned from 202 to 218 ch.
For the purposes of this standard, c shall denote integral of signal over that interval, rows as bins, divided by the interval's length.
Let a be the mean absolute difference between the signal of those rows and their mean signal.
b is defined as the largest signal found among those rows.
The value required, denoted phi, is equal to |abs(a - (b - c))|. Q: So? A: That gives 3.1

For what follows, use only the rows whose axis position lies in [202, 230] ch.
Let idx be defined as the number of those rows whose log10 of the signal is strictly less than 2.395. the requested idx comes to 5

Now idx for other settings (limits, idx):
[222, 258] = 2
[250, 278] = 2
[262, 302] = 8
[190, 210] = 5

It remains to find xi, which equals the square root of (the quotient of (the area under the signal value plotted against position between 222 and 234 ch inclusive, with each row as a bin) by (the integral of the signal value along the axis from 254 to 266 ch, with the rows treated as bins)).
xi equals 0.99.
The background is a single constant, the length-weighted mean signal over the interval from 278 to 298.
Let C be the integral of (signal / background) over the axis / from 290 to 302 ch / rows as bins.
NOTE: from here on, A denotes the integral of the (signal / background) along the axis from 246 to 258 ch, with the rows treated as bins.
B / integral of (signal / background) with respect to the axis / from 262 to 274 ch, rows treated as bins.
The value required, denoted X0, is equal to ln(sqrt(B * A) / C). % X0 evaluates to 0.061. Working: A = 12.8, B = 12.6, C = 11.9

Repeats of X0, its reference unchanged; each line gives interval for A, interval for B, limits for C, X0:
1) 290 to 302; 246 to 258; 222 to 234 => -0.011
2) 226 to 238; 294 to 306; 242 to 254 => -0.063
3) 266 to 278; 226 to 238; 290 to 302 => 0.060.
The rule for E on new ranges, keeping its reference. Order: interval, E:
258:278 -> -0.05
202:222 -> 0.27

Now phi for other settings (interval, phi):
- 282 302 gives 3.5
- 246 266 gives 2.7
